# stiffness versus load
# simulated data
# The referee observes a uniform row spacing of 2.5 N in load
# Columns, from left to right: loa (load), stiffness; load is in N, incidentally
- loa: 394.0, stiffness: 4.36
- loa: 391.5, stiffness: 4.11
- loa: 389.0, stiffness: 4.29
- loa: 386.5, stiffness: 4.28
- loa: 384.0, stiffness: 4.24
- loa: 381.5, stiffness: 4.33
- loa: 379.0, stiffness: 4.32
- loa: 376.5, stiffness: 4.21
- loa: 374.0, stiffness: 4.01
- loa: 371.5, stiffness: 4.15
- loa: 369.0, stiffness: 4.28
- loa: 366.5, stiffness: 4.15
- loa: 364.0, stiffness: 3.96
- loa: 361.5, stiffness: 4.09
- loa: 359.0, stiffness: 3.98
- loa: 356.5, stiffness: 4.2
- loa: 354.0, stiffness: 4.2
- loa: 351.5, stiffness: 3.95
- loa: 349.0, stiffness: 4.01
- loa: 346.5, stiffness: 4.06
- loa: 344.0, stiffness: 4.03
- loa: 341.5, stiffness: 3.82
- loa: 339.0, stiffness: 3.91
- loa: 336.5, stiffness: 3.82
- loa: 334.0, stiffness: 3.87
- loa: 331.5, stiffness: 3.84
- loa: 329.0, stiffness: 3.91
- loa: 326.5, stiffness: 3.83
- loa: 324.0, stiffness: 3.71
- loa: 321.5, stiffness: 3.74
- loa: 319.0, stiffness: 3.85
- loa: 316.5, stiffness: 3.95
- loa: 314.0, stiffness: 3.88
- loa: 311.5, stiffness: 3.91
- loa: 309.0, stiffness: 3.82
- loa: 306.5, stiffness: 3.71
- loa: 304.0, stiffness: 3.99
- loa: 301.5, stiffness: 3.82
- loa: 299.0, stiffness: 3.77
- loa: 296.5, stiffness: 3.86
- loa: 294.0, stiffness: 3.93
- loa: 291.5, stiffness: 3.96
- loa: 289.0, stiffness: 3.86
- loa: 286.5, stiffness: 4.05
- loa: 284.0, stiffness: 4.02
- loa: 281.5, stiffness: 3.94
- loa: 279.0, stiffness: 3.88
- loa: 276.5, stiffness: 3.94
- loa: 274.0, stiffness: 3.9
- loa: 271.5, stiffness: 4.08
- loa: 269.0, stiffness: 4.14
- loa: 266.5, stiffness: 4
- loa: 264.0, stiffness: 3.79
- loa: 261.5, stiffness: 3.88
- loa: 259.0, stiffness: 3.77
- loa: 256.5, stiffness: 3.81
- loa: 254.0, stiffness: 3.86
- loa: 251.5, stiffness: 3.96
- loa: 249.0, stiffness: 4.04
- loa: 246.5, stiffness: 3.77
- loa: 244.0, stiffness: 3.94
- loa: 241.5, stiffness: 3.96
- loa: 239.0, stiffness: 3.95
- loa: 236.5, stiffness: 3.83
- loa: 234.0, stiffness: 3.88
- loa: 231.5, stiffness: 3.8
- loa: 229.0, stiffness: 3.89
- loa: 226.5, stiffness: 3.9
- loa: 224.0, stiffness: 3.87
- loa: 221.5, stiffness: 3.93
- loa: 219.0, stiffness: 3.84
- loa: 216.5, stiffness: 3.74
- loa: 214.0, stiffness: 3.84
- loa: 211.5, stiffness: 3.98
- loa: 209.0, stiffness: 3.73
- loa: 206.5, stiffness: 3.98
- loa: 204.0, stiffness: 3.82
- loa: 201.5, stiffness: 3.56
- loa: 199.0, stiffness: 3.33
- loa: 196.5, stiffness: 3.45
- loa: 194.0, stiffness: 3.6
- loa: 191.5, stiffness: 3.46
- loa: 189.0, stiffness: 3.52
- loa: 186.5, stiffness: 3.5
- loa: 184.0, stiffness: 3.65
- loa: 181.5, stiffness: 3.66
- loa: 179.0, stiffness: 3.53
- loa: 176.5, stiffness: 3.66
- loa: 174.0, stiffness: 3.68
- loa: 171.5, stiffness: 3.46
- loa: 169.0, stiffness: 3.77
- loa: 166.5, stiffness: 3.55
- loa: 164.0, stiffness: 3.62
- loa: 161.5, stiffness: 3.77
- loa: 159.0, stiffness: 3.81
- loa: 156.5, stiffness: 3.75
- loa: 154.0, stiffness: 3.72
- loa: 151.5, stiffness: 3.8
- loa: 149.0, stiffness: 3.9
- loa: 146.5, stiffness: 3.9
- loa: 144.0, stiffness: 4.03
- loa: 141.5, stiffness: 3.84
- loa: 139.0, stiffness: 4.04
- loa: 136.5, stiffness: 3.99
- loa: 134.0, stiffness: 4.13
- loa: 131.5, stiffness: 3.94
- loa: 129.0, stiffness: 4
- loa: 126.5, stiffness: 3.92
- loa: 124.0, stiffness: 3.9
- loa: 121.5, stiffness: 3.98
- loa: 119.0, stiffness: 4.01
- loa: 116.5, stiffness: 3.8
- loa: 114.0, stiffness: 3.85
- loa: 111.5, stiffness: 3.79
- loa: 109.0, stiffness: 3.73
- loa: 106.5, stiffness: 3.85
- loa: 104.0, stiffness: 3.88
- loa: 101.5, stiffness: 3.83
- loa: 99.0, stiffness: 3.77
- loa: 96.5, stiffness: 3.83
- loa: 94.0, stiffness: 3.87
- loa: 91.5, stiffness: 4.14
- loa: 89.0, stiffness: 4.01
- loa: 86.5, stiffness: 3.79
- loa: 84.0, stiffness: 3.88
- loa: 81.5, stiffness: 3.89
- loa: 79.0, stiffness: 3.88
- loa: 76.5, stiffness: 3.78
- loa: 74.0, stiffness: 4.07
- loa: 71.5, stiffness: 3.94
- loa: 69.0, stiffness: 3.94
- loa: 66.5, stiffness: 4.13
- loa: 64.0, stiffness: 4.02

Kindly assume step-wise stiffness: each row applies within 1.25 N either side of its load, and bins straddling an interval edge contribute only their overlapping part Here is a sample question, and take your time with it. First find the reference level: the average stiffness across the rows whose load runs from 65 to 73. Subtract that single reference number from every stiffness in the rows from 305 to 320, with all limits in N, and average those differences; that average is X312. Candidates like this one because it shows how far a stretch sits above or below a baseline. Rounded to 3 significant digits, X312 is -0.150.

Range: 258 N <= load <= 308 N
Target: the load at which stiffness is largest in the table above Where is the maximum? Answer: 269.0 N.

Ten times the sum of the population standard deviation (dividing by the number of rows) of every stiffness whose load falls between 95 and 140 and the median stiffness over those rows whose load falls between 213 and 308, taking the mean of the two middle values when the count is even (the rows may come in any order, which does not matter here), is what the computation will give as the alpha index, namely 39.9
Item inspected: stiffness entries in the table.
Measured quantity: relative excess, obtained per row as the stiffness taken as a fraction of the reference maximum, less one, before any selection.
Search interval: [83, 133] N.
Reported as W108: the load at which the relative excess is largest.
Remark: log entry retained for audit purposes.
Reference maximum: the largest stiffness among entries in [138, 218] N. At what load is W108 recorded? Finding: 91.5 N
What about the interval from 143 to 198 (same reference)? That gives 144.0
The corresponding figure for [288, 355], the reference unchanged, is 354.0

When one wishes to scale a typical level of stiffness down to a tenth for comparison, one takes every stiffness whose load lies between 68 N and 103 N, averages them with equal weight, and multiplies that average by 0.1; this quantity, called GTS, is 0.390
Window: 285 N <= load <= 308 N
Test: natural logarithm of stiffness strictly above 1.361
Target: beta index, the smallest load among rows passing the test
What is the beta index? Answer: 286.5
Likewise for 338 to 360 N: 339.0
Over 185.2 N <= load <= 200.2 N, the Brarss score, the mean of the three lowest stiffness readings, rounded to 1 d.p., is 3.4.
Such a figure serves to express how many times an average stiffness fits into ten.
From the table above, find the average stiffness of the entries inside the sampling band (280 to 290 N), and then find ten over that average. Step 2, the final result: 2.52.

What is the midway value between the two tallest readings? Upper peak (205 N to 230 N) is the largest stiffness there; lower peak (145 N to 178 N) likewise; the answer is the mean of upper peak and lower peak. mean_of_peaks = 3.94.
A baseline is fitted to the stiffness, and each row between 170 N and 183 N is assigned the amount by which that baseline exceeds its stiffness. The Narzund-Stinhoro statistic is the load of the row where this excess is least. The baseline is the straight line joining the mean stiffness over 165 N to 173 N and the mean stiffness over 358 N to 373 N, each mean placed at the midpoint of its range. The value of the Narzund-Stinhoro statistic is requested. 174.0 N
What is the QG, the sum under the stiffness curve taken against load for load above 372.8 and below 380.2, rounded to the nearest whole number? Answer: 31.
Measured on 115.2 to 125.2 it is 39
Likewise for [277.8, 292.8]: 59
